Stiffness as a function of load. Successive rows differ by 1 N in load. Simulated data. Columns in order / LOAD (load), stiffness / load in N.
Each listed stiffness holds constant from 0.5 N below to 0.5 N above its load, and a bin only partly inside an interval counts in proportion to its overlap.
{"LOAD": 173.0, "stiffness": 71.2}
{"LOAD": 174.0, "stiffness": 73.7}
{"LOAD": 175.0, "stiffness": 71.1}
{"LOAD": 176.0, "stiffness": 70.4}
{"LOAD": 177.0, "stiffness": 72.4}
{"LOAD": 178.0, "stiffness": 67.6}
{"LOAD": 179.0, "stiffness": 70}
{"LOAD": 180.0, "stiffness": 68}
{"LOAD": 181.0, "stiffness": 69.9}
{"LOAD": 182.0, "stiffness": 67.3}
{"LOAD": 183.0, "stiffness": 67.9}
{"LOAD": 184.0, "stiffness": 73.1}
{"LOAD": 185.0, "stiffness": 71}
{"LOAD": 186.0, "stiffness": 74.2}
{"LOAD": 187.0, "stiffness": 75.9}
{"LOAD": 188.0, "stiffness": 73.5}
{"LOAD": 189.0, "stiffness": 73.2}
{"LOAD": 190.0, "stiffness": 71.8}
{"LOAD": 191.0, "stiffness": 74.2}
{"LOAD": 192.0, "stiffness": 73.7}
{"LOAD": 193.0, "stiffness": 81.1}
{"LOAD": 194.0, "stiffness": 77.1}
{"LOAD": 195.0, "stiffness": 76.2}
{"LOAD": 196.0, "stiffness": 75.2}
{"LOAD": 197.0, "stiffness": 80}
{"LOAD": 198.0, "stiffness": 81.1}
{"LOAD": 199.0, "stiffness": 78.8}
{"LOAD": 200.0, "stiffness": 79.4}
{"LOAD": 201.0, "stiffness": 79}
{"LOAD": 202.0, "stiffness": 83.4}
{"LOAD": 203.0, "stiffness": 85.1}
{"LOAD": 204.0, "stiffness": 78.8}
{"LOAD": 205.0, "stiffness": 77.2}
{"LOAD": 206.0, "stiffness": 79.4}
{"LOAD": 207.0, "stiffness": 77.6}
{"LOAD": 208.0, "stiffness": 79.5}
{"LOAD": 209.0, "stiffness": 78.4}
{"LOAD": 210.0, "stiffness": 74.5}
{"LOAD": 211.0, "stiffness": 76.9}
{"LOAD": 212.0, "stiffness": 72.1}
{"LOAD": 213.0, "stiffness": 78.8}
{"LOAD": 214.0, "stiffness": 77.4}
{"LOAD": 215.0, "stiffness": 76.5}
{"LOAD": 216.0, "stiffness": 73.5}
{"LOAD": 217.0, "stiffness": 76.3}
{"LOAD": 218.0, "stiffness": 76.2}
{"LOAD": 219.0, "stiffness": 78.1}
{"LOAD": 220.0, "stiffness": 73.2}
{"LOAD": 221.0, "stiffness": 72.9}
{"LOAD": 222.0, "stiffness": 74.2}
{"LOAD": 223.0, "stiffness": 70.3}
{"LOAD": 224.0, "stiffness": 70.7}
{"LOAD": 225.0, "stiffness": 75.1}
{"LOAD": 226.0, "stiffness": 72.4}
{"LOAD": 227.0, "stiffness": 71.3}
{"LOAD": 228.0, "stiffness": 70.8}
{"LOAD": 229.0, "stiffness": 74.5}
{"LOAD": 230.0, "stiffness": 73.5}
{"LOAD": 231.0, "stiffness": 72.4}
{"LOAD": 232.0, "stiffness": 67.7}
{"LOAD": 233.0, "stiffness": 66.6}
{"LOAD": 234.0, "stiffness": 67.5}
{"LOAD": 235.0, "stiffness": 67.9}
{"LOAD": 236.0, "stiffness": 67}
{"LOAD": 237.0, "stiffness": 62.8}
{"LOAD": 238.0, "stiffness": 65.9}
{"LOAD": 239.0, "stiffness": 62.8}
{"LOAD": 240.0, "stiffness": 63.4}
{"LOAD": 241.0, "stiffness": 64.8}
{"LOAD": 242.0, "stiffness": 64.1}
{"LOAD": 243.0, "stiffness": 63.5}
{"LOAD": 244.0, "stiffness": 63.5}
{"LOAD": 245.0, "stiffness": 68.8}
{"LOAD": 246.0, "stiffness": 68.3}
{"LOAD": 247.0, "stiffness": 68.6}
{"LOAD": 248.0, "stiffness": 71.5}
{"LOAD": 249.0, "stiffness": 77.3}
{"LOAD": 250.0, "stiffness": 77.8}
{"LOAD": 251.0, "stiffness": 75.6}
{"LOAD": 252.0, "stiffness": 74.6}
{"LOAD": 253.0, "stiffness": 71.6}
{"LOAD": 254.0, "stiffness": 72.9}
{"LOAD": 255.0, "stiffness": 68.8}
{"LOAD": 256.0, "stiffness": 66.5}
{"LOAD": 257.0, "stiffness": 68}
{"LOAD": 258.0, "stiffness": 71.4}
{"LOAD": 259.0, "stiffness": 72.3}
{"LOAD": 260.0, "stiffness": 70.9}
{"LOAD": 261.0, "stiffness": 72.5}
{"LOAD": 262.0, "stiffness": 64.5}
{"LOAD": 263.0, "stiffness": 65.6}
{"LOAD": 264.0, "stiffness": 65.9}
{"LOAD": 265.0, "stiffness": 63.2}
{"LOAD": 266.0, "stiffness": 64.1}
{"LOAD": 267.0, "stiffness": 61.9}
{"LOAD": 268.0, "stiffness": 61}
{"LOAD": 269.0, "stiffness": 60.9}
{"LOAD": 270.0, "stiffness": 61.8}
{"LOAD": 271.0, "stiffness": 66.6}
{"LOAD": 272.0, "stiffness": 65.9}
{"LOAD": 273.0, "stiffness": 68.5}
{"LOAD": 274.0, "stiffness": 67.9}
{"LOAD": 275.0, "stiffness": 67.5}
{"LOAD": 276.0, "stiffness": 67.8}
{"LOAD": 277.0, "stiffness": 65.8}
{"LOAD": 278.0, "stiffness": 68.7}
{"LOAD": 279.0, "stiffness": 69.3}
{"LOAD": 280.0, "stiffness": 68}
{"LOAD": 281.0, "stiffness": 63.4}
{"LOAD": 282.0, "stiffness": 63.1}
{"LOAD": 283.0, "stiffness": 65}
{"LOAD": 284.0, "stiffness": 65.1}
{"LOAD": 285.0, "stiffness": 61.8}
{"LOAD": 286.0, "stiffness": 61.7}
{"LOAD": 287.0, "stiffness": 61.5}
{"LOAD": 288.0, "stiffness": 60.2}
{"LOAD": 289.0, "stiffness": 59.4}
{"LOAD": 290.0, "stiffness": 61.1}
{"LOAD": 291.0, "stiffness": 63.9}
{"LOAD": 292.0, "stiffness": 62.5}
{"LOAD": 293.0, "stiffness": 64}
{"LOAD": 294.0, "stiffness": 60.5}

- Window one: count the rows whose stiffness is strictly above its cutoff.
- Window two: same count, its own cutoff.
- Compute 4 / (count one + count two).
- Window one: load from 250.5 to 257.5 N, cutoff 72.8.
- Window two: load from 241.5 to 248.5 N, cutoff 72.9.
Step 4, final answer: 1.33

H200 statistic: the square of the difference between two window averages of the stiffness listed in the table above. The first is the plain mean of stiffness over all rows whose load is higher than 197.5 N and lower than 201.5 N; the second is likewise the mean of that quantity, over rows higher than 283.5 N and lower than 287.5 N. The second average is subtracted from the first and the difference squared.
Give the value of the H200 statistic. 291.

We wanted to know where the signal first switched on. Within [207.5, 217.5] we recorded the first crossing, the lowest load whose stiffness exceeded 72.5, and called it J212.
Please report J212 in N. 208.0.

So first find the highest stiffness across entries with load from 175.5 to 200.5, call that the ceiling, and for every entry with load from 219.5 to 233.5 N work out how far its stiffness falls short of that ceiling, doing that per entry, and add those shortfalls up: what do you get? 130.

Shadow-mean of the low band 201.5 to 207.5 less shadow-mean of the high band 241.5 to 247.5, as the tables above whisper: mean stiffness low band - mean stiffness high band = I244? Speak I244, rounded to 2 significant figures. 14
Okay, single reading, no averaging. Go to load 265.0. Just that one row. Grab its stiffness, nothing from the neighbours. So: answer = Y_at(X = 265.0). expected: 63.2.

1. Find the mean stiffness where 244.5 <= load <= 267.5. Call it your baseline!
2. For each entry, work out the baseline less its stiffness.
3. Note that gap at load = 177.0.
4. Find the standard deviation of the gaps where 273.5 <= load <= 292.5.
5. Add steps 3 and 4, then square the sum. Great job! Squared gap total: 0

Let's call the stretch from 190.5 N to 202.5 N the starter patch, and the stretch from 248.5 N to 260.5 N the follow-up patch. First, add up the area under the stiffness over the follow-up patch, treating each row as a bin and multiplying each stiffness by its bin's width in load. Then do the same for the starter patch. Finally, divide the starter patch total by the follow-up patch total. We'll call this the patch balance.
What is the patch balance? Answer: 1.08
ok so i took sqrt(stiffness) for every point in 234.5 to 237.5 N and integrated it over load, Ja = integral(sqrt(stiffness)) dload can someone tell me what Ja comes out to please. 24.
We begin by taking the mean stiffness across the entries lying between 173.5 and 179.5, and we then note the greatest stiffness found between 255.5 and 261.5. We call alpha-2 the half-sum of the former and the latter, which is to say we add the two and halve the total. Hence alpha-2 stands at 72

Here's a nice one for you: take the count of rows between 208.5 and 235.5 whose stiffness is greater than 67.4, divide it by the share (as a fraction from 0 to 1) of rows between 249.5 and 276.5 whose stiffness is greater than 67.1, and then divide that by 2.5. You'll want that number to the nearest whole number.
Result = 19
